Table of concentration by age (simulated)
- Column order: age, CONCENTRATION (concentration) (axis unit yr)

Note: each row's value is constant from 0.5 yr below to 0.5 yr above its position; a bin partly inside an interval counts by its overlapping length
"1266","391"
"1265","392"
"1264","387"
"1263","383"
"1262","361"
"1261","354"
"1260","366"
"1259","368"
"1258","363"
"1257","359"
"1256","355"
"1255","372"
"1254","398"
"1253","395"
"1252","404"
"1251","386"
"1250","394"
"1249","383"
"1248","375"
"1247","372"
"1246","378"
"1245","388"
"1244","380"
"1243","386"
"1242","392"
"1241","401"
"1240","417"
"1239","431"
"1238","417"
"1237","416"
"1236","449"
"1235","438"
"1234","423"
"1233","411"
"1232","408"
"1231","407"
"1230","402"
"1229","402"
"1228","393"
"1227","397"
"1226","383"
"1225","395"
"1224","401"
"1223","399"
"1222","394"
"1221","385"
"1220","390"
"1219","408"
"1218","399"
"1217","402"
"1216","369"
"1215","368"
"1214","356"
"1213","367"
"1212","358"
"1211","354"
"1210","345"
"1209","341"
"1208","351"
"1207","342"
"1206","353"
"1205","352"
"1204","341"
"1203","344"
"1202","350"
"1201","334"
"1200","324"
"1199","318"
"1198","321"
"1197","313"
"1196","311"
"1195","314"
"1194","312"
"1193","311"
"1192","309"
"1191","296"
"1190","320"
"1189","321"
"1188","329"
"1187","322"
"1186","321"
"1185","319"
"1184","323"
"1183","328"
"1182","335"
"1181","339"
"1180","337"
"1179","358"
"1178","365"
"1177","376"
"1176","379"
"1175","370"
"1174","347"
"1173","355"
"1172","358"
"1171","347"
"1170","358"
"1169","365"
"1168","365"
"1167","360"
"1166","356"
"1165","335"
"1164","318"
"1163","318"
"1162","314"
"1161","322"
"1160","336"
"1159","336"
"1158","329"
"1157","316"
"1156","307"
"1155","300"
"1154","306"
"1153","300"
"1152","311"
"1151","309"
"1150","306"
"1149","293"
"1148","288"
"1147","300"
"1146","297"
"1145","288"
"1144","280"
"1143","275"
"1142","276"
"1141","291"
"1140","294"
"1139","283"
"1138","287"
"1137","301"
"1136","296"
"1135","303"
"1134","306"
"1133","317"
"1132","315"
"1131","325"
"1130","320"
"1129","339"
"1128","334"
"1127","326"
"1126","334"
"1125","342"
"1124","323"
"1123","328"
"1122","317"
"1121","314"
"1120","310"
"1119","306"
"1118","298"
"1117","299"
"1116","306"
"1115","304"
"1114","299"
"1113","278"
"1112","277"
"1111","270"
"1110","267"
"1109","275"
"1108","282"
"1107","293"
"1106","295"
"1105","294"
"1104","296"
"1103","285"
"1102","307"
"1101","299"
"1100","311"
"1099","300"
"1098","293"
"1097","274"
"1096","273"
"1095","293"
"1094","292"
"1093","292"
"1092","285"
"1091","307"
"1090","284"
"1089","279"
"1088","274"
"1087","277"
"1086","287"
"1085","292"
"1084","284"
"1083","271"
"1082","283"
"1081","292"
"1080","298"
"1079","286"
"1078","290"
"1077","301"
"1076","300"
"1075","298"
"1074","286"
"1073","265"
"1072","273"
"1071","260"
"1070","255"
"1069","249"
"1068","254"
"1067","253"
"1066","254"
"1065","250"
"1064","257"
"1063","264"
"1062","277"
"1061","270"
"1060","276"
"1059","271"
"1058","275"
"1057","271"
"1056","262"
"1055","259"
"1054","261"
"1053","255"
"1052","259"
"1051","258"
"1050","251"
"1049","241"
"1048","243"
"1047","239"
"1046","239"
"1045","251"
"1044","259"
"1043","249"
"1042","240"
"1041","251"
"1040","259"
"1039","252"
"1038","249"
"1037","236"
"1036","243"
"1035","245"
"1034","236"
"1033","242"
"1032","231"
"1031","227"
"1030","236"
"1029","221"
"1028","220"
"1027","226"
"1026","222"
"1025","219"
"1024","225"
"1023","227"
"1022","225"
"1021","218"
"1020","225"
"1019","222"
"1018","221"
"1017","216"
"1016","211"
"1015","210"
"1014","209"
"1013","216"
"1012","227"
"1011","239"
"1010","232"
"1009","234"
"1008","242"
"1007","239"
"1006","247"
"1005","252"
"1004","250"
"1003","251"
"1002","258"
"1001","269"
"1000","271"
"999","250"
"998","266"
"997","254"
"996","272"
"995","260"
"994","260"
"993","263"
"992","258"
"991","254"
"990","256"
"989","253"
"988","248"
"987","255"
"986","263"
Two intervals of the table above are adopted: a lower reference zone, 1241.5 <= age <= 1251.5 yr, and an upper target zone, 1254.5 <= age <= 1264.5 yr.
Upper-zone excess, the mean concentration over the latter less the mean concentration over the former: -17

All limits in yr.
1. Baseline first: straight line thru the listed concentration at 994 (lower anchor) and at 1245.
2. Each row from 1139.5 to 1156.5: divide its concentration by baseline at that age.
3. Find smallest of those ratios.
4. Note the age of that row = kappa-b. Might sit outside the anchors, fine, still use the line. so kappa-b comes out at 1143 yr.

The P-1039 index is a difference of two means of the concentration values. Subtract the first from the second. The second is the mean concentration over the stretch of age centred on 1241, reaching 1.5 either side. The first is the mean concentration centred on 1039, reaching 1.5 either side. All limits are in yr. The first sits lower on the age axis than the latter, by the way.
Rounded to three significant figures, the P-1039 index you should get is 150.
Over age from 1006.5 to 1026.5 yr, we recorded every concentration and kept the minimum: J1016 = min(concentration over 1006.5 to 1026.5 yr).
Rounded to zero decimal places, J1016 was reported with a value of 209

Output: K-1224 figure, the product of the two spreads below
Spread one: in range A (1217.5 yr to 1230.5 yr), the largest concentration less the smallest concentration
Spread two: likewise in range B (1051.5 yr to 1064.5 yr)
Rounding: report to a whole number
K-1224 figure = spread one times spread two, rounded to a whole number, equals 550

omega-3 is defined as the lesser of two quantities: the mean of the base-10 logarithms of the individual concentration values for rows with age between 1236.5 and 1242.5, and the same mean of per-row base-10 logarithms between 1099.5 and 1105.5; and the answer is 2.48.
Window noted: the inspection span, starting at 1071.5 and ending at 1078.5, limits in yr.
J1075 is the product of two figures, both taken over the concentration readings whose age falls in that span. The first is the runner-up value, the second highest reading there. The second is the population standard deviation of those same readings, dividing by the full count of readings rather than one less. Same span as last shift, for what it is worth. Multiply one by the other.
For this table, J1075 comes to 3885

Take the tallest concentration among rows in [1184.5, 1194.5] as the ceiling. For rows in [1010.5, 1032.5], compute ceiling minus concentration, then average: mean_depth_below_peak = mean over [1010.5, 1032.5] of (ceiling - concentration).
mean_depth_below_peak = 107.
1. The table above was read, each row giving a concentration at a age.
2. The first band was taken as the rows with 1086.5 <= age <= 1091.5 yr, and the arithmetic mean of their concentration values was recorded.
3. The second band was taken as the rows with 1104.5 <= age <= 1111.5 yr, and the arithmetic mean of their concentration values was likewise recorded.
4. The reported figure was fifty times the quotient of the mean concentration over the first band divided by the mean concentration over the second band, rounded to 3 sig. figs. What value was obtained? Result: 50.3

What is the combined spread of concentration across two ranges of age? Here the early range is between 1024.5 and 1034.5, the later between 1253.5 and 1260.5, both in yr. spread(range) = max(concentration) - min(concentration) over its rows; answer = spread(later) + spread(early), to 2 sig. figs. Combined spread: 66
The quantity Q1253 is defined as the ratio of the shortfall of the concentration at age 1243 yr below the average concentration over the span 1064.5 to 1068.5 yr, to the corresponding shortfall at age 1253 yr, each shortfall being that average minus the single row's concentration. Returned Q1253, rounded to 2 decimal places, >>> 0.94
